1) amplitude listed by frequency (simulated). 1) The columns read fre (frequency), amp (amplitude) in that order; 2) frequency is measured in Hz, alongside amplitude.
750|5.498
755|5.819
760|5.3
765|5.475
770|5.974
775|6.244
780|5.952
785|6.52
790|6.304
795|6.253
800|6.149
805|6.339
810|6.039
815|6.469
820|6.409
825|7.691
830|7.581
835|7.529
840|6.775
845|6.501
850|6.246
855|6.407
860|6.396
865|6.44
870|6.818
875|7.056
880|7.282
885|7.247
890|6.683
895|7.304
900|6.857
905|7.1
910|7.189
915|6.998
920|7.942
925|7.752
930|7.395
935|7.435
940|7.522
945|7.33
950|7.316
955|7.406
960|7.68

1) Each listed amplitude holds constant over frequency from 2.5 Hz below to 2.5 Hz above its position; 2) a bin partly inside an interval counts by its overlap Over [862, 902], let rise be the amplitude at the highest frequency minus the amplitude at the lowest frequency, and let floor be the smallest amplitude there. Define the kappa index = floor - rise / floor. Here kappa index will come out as 6.4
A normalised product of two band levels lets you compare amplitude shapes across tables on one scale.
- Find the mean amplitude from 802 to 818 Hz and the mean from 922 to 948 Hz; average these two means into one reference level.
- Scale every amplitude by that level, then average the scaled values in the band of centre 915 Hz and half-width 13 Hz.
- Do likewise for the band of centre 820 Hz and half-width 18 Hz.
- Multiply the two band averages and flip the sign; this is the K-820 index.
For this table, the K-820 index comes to -1.07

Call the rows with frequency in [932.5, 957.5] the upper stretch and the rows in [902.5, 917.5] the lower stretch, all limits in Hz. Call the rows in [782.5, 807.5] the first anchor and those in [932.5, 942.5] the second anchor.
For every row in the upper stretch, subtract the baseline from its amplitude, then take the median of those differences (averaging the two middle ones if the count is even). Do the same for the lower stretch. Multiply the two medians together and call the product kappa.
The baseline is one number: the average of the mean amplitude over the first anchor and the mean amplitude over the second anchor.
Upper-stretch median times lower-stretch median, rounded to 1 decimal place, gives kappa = 0.1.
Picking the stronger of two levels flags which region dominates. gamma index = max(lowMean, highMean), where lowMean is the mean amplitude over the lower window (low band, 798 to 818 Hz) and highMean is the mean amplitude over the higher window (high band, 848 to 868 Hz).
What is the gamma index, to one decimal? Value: 6.4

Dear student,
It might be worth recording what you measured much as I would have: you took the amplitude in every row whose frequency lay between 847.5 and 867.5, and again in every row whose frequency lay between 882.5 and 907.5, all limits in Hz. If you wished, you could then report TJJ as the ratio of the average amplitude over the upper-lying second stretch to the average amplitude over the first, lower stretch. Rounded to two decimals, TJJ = 1.10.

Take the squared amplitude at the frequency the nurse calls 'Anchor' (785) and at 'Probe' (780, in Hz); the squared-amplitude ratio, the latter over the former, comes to 0.83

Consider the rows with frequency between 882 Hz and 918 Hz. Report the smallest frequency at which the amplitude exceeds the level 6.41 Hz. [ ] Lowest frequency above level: 885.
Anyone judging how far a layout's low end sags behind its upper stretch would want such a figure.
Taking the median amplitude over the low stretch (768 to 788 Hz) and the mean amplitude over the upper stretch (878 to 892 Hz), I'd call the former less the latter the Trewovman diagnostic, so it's -1.0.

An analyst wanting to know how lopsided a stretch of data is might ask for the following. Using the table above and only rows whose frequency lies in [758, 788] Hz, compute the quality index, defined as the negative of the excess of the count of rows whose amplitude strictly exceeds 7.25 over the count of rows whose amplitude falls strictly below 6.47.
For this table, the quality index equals 5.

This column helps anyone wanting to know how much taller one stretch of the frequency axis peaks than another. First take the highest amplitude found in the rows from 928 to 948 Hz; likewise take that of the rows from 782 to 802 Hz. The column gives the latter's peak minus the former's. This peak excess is -1.0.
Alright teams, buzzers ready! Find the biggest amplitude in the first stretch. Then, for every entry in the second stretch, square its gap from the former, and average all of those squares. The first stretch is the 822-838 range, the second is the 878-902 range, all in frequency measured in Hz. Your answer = 0.4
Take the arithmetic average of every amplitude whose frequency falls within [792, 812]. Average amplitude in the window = 6.20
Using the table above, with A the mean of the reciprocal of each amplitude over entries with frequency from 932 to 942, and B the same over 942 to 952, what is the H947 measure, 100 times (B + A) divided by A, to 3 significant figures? 202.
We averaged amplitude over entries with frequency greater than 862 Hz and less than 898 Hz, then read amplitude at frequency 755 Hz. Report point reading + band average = 12.8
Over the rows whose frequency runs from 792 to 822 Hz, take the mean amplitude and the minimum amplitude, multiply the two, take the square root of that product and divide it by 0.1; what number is 61.6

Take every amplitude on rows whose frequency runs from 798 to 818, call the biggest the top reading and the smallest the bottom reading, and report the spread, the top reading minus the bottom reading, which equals 0.43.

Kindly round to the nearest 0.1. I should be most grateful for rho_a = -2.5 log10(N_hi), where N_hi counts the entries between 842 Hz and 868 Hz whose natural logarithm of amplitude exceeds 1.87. 0.0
